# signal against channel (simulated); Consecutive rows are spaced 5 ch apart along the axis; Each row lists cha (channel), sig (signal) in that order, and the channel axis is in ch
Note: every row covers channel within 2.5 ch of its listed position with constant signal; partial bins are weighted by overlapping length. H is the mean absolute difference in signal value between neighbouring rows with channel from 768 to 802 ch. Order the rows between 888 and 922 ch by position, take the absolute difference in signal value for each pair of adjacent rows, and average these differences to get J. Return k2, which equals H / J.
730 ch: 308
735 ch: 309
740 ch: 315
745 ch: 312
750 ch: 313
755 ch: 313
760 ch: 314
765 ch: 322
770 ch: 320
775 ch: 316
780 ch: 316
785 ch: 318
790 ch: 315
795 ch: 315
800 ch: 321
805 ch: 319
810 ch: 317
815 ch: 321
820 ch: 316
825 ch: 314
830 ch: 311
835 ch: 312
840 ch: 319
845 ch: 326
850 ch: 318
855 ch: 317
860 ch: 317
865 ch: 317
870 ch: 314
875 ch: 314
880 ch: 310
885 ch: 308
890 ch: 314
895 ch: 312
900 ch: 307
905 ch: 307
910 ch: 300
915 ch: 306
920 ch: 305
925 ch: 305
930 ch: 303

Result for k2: 0.7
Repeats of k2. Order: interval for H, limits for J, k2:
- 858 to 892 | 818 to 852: 0.5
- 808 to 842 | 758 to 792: 1.2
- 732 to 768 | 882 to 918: 0.7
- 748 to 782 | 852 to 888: 1.7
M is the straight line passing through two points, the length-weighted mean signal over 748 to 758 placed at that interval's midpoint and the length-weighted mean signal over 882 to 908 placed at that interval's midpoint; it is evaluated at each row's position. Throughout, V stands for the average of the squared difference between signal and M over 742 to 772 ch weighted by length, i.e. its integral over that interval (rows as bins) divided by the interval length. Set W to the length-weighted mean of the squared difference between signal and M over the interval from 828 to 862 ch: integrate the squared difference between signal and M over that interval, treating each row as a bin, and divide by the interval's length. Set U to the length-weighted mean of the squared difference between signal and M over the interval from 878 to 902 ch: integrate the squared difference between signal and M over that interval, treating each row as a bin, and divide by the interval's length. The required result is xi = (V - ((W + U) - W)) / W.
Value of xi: 0.2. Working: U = 7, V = 23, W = 65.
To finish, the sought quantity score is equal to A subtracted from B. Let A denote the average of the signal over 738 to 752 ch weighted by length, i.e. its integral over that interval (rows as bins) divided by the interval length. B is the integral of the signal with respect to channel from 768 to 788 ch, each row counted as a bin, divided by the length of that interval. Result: 4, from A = 313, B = 317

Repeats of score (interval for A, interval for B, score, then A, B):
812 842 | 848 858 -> 2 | 315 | 317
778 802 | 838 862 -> 3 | 317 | 319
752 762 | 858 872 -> 3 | 313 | 316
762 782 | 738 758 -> -5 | 318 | 313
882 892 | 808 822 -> 7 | 311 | 318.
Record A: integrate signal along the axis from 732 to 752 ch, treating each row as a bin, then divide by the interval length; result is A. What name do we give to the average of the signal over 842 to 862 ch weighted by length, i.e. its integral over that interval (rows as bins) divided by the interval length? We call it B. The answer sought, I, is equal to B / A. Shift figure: 1.02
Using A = 312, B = 320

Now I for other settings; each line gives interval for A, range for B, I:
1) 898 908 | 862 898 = 1.02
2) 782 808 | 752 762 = 0.99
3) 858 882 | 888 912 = 0.98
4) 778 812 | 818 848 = 1.00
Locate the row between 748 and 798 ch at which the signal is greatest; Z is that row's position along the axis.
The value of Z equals 765 ch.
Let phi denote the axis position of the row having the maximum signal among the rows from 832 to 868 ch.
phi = 845 ch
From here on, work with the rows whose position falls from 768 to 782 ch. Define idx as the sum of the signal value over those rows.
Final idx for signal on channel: 952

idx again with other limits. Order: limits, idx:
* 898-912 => 914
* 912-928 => 916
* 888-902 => 933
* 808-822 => 954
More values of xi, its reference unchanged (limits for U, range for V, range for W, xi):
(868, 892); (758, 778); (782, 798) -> 1.5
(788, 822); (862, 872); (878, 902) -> -1.5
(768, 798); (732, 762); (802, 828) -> -0.4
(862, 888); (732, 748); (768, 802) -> -0.3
